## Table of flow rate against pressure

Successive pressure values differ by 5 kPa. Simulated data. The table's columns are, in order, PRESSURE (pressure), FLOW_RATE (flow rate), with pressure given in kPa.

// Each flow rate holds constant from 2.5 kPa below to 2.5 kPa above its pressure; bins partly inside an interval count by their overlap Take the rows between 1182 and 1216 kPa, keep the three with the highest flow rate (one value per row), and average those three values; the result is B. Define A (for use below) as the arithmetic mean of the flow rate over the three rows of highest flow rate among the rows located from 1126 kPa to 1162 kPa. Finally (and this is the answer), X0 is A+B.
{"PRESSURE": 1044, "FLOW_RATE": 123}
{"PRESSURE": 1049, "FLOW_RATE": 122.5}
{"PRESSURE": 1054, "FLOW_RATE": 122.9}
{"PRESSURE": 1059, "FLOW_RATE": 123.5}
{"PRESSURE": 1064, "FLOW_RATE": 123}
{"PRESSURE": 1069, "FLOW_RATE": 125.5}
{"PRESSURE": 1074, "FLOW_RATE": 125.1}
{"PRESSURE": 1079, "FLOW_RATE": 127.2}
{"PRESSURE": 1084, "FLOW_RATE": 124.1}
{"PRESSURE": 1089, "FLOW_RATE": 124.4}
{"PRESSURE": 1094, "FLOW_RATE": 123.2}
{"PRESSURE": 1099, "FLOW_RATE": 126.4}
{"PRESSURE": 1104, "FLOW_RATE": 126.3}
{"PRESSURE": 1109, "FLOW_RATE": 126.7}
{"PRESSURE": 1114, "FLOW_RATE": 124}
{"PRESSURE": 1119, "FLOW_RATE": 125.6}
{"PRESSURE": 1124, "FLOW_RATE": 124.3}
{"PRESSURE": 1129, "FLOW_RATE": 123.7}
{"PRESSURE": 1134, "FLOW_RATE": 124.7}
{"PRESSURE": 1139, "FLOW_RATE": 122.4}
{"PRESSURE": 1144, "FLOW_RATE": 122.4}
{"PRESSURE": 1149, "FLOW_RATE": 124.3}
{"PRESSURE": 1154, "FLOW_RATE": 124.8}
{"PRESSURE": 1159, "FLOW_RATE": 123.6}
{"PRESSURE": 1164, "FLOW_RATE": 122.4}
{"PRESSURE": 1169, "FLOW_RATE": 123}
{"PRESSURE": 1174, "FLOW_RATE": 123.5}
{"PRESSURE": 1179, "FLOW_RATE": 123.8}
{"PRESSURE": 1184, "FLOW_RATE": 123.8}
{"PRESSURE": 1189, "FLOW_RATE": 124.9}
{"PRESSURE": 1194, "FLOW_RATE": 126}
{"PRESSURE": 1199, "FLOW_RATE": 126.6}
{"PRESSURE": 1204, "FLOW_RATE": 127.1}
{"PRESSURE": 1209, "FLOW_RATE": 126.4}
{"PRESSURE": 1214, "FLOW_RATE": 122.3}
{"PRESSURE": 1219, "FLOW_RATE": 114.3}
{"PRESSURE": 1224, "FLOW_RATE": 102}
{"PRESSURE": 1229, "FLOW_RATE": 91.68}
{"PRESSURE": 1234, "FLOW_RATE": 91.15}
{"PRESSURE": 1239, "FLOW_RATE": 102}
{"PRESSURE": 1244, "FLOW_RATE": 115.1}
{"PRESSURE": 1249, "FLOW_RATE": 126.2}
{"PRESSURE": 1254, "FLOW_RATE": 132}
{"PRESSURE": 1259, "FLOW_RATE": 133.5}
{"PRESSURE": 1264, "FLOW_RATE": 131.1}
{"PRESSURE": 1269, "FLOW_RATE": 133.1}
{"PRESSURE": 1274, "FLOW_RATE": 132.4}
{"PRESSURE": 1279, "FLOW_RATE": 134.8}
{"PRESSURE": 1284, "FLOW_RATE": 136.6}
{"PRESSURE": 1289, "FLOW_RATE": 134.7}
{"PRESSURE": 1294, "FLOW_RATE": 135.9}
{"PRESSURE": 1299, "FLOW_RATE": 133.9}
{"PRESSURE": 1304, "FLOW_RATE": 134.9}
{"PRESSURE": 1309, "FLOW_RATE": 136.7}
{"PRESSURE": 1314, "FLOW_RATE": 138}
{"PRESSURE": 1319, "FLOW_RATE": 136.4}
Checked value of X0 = 251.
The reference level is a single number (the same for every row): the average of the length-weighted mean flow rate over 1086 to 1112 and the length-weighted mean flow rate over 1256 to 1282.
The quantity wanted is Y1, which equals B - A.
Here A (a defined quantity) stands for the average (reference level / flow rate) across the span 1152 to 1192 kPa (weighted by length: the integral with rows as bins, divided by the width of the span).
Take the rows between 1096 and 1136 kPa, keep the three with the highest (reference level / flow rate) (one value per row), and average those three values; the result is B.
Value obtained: 0.00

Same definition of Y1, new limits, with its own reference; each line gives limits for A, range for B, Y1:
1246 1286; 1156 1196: 0.07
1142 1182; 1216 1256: 0.32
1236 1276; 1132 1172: 0.01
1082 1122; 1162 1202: 0.02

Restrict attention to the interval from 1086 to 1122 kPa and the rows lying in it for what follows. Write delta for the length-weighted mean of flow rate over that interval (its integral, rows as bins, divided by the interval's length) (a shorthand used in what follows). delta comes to 125.2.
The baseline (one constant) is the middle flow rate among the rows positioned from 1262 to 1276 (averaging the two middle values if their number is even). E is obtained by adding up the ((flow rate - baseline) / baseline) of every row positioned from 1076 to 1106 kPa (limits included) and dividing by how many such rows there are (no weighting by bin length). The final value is -0.054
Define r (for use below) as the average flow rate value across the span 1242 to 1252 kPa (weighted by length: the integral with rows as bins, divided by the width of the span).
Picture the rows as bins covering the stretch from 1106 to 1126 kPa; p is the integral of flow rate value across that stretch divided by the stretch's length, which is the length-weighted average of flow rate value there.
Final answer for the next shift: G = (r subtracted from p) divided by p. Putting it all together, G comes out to 0.030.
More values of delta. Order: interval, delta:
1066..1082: 125.8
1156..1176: 123.2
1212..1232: 106.8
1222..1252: 105.2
